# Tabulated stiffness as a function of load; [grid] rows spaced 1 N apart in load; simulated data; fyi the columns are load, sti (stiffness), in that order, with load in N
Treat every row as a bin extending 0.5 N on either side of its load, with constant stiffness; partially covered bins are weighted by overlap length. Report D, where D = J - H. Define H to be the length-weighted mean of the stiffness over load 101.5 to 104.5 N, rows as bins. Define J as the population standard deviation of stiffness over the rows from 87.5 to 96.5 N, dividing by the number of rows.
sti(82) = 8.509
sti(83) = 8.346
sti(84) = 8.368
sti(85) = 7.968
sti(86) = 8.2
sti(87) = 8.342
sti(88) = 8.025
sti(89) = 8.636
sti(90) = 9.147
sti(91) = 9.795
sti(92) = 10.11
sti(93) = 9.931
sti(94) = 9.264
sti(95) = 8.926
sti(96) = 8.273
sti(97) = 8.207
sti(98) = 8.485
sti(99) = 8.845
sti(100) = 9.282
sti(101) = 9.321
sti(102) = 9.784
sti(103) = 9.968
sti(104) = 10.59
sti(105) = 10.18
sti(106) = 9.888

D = -9.4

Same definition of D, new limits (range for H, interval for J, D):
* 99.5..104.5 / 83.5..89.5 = -9.6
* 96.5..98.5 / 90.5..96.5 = -7.7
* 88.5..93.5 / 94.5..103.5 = -8.9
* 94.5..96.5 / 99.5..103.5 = -8.3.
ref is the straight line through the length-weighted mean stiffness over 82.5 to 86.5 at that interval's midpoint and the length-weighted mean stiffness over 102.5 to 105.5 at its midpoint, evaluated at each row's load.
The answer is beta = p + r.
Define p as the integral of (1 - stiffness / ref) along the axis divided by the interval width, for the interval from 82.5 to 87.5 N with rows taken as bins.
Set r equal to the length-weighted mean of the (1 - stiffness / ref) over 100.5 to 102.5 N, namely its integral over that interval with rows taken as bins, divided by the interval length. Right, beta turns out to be 0.047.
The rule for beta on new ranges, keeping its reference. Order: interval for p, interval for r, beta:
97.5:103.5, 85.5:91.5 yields 0.056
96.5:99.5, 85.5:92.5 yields 0.093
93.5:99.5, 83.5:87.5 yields 0.096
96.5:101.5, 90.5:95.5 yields 0.037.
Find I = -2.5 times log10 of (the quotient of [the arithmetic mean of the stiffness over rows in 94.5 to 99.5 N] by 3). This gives -1.14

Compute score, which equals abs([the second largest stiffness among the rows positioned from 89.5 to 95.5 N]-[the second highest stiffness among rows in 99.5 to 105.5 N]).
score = 0.2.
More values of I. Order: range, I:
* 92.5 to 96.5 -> -1.20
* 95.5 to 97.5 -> -1.10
